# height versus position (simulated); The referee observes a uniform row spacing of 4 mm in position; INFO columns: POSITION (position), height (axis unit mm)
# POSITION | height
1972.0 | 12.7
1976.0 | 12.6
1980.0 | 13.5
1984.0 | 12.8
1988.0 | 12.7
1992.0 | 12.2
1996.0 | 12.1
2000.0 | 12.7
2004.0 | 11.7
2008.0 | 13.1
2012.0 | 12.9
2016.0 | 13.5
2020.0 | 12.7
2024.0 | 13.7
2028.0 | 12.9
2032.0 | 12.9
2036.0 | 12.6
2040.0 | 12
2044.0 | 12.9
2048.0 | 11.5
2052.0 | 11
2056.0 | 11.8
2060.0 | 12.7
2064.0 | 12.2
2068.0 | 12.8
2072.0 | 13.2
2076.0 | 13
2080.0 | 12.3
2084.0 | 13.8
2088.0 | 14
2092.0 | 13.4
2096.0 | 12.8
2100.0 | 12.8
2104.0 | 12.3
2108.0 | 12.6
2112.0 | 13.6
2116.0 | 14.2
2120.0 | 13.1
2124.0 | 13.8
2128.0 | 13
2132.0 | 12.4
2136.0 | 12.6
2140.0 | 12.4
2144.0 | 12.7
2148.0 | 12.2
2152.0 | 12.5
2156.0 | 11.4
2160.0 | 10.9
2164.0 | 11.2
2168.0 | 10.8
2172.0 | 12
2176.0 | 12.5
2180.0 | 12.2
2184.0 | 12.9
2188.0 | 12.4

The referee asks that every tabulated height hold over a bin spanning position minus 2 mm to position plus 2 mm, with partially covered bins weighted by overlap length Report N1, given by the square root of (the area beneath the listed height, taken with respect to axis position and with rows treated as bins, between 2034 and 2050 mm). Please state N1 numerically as 14.0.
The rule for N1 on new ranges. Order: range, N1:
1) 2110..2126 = 14.8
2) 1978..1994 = 14.3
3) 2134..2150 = 14.1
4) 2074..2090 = 14.6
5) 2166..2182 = 13.8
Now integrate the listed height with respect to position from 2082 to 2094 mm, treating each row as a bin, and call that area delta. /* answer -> 165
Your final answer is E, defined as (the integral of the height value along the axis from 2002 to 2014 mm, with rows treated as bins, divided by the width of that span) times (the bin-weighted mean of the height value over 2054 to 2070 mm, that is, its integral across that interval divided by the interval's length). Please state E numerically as 156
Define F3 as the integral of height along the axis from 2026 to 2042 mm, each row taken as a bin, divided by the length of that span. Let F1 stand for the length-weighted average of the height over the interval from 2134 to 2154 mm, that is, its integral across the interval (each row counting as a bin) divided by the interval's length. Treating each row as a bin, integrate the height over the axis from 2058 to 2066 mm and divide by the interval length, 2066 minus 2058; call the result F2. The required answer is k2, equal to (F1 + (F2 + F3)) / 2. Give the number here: 18.8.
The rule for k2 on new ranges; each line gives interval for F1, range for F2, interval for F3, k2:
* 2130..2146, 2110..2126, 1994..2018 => 19.4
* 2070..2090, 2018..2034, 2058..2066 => 19.4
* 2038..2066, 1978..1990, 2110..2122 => 19.3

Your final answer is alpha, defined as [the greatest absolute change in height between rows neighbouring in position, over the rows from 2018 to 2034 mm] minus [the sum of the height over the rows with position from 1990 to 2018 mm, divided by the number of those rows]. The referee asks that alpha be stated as -11.6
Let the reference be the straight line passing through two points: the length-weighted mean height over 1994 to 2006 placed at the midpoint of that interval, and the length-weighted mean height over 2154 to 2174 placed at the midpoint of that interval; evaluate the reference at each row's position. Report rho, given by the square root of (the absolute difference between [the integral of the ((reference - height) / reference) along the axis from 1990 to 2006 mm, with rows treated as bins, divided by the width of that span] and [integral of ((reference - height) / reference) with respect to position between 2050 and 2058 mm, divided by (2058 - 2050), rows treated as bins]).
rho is 0.198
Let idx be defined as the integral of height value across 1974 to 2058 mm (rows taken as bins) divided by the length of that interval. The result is 12.6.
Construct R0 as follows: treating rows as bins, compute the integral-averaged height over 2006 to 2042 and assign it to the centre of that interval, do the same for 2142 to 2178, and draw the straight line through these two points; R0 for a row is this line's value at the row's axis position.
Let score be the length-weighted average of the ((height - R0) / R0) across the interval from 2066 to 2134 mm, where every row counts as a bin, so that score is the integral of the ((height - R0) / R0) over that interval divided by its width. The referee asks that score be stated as 0.068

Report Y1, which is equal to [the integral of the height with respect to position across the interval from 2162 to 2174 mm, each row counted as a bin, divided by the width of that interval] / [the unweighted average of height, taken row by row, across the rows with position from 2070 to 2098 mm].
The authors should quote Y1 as 0.86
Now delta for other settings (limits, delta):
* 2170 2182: 147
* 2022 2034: 158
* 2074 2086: 156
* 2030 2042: 150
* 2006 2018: 158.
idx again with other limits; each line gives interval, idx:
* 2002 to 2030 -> 12.9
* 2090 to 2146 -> 13.0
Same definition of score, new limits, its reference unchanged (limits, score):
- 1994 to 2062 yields -0.029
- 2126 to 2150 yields 0.047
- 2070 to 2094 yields 0.068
